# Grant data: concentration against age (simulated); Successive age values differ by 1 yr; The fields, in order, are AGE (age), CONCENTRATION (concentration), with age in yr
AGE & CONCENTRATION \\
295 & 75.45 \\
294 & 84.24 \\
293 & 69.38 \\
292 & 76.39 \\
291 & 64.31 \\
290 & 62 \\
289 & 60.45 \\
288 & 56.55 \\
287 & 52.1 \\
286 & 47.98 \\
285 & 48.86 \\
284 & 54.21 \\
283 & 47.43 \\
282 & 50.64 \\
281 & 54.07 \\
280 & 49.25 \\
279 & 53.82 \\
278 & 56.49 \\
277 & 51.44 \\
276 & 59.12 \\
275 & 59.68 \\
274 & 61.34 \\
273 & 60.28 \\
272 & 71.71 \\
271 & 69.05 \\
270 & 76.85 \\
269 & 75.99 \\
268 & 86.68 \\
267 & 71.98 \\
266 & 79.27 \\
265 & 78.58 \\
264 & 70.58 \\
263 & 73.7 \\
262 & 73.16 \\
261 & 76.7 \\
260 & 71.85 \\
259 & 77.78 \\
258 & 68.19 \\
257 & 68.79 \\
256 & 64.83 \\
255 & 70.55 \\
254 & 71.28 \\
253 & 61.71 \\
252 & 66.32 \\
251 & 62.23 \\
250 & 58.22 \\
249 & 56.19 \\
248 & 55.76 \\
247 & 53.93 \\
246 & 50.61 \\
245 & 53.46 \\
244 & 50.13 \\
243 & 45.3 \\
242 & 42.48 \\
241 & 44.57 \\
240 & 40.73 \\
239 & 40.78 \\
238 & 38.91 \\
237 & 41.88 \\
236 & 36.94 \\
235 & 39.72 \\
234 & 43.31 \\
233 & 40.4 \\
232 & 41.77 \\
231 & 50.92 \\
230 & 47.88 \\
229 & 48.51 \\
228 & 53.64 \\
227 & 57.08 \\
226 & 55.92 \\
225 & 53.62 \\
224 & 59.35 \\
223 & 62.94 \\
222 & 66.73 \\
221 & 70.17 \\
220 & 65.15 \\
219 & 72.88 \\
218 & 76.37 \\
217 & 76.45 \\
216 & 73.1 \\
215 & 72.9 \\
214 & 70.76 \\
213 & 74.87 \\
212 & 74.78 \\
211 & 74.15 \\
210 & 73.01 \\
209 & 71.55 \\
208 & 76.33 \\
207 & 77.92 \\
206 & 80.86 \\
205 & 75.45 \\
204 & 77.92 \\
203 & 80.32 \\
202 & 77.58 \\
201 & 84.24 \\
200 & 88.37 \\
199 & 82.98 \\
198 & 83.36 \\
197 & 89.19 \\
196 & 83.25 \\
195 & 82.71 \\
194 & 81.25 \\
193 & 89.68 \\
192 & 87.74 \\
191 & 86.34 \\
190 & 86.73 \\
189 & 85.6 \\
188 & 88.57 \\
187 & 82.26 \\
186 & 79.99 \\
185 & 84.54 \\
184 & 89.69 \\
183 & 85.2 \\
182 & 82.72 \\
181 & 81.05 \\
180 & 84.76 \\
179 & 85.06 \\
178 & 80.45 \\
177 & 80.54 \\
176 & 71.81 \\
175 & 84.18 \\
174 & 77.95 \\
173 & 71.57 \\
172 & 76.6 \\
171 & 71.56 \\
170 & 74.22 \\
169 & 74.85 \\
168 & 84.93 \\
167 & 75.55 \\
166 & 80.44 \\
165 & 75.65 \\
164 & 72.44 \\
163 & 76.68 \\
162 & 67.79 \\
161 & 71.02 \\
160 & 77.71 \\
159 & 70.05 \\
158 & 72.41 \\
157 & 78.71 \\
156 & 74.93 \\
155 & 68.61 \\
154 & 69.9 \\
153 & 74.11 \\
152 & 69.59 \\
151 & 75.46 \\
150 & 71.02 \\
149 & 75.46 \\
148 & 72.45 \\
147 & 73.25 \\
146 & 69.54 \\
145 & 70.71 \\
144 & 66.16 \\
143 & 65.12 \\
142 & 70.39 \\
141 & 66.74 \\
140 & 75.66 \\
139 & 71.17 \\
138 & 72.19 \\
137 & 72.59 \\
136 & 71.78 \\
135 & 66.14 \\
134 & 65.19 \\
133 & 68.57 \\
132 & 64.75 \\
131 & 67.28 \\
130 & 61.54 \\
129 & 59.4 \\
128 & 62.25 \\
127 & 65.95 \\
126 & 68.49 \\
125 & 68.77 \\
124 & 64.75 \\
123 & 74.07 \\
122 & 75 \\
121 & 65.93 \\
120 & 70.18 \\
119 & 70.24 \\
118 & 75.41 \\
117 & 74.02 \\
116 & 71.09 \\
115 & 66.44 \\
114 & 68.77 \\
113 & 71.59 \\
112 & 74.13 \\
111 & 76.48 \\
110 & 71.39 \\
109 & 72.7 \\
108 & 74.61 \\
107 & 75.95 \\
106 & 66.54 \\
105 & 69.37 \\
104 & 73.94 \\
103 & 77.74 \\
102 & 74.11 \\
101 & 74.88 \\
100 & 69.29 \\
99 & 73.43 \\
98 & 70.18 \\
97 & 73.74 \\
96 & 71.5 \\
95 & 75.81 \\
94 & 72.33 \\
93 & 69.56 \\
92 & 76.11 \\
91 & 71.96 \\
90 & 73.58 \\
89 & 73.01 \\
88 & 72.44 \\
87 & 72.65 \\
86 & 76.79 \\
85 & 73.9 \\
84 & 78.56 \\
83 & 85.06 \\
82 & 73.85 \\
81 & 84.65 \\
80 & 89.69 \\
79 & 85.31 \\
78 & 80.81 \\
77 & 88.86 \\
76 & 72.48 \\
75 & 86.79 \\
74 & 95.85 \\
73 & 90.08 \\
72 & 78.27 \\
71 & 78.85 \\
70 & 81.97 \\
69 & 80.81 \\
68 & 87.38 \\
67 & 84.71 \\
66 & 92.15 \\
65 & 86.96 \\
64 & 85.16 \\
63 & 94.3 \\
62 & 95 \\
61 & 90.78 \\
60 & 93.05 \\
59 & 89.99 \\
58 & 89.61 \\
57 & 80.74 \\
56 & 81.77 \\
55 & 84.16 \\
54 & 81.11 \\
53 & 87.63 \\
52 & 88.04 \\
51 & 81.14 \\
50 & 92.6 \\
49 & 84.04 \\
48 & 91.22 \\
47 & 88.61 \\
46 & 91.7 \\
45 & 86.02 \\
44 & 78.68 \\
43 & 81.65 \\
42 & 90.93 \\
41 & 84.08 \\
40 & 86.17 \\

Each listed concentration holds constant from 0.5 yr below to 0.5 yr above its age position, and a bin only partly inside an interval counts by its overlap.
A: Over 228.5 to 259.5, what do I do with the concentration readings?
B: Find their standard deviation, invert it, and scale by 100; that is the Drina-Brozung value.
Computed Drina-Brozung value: 9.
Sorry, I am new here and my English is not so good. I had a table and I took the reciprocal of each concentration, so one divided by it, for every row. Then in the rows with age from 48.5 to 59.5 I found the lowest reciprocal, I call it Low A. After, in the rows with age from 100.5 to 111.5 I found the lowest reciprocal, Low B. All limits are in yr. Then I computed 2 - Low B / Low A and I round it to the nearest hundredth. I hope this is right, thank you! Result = 0.81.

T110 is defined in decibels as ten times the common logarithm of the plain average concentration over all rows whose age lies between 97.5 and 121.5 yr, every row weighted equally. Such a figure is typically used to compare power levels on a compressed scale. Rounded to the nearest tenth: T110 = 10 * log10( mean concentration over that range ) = 18.6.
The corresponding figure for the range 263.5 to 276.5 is 18.5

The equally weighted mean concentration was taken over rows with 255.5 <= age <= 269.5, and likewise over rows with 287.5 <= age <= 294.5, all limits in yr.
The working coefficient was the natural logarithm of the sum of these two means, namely 4.95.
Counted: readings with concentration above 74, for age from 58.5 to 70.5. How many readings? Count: 12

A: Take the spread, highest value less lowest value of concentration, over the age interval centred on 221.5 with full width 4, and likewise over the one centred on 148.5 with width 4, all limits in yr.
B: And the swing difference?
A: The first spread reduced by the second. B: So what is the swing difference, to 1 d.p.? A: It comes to 2.8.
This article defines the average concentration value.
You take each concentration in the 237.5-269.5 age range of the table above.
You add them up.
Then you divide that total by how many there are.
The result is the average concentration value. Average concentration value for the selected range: 63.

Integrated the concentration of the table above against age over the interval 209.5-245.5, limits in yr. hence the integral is 2032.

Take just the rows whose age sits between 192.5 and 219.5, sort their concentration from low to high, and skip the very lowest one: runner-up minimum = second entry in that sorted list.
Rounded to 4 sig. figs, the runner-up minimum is 71.55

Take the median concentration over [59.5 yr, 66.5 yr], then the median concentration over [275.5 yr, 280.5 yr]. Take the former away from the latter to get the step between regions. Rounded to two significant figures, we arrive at -38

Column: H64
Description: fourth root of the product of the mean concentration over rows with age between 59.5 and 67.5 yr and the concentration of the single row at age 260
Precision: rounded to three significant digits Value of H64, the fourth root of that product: 8.97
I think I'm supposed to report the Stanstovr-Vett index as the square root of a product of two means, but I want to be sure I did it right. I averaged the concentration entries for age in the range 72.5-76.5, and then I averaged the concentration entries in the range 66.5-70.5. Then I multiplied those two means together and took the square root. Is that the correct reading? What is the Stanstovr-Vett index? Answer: 85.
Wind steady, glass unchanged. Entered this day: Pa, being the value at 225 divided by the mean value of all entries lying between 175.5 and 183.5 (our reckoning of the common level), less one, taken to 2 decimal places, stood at -0.34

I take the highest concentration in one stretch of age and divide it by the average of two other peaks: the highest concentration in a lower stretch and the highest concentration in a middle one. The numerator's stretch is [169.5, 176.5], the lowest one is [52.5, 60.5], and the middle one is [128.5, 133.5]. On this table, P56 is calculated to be 1.0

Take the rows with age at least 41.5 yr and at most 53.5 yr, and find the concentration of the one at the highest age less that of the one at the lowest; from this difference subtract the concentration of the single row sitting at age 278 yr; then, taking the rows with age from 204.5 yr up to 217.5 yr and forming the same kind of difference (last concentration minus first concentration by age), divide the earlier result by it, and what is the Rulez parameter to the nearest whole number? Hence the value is -60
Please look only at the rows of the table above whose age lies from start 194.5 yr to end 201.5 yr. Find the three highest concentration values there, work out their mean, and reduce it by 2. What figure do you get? 85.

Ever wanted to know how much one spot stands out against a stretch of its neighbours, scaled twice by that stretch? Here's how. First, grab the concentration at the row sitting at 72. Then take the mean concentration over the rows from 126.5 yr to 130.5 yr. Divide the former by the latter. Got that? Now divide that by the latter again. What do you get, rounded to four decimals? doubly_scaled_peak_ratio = 0.0202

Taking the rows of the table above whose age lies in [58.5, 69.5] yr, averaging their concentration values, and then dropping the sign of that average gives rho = 89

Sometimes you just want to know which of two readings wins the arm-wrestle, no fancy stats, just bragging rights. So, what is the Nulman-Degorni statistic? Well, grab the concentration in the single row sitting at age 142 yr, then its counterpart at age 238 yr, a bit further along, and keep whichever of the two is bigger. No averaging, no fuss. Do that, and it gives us 70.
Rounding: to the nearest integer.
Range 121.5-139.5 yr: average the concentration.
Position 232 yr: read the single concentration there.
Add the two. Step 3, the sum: 110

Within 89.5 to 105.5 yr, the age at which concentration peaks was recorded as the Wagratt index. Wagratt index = 103 yr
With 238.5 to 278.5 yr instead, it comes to 268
